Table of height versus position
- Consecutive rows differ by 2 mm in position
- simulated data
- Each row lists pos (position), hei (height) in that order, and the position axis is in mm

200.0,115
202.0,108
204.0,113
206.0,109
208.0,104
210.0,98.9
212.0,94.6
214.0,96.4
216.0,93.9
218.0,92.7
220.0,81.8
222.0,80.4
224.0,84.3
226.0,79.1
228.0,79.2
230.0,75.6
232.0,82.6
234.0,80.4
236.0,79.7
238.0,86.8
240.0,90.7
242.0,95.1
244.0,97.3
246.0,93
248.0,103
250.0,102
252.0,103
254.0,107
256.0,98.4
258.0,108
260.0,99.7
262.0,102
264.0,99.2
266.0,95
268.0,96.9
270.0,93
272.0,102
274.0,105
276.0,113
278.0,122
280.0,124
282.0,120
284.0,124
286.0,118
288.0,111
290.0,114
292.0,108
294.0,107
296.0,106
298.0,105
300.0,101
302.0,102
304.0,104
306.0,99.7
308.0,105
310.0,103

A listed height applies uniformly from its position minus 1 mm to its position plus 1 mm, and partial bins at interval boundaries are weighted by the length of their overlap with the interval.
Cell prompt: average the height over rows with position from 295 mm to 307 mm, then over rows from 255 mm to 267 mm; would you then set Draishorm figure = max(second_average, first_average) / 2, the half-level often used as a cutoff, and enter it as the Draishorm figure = 51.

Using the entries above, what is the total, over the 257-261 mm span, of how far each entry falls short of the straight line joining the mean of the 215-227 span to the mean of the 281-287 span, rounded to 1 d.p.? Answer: 5.6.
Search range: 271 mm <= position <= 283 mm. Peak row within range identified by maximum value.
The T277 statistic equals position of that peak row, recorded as 280.0 mm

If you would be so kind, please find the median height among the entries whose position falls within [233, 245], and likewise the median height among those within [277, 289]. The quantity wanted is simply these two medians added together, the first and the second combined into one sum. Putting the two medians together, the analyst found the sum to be 210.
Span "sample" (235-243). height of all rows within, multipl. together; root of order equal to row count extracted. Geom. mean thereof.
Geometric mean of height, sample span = 88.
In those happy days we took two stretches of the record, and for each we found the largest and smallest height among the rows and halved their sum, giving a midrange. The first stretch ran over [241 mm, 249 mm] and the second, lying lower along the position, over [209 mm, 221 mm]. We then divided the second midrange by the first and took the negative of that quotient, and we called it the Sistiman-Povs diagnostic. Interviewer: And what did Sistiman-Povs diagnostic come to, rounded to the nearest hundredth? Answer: -0.92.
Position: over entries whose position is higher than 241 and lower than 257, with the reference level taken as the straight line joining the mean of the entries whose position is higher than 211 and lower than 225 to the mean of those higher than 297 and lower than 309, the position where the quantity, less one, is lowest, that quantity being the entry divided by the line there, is 246.0 mm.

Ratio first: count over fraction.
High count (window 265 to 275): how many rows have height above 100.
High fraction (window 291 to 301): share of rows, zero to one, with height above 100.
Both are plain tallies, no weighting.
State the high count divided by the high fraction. 2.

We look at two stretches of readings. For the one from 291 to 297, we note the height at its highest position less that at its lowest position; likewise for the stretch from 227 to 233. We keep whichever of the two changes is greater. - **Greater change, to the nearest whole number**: 3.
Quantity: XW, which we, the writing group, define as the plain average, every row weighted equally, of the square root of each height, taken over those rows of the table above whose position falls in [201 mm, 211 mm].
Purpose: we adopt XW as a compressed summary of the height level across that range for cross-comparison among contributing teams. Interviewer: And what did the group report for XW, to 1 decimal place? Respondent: 10.3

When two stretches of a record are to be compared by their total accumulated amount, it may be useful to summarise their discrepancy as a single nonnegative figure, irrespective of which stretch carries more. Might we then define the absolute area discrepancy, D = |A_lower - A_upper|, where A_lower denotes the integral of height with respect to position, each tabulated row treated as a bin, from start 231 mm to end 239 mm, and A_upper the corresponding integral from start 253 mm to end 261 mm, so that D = 167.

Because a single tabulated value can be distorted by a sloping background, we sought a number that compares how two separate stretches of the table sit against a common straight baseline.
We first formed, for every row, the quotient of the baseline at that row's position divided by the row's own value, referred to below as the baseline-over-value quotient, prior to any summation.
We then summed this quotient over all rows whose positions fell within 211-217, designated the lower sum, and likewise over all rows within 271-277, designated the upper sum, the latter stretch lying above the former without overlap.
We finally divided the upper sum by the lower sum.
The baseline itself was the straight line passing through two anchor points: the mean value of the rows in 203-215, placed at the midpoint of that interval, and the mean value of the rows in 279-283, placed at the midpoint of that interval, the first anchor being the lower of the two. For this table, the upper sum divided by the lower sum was 1.03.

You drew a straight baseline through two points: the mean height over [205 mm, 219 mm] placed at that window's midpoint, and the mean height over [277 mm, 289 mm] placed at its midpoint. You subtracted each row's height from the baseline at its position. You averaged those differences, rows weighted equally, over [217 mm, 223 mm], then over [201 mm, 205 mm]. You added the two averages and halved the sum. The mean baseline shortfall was 1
